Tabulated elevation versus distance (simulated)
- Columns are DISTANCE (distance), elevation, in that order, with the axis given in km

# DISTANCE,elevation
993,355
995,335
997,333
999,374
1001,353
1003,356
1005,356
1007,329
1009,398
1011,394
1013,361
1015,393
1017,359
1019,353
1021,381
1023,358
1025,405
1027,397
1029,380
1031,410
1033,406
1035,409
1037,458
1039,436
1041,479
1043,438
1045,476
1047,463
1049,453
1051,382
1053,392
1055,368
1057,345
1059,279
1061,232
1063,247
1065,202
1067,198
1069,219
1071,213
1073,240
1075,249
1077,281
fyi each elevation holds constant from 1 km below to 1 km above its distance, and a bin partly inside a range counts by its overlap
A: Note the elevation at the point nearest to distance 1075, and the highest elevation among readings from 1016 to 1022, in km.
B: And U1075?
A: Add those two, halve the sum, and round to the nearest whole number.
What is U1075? 315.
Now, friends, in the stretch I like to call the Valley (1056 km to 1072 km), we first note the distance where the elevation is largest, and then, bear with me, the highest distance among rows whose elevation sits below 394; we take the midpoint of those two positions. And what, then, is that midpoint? 1064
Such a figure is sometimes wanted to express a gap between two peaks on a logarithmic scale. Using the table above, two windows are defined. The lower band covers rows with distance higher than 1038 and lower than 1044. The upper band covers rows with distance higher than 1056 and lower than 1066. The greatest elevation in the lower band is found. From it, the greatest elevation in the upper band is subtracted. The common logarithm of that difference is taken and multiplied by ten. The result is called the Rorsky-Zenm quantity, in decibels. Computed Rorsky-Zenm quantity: 21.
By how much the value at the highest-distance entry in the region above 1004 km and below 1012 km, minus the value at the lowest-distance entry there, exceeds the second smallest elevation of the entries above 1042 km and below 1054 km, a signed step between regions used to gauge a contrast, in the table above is -354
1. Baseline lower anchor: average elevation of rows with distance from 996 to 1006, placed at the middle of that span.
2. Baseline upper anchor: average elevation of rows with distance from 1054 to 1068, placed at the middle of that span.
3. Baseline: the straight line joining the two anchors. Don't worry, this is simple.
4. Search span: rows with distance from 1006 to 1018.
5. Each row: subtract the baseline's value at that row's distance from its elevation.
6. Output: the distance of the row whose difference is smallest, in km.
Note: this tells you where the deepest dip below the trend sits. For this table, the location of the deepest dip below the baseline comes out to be 1007 km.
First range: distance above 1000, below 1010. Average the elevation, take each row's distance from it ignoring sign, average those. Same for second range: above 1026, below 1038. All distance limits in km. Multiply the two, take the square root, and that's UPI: 16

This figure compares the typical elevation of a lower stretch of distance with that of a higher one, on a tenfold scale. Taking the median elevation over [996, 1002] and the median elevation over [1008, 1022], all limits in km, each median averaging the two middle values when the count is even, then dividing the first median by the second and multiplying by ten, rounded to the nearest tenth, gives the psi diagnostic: 9.3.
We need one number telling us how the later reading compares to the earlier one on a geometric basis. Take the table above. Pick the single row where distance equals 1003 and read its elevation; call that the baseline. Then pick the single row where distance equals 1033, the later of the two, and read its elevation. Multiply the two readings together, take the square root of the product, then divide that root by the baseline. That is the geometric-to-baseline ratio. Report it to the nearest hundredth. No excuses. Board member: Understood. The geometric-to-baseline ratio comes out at 1.07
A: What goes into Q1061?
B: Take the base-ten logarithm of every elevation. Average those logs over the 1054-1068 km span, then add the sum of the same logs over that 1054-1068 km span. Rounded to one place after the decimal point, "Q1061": 19.3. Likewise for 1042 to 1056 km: 21.0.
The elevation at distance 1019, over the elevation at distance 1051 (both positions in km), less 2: -1.08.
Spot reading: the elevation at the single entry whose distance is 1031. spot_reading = 410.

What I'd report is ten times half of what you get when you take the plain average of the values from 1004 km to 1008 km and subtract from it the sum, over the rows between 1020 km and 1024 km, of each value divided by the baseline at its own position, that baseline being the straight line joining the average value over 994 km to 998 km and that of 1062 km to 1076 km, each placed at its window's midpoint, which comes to 1700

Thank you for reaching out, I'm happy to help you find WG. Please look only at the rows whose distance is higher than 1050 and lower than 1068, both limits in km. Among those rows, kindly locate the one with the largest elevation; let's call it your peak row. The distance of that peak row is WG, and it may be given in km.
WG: 1053 km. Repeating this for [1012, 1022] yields 1015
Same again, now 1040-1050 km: 1041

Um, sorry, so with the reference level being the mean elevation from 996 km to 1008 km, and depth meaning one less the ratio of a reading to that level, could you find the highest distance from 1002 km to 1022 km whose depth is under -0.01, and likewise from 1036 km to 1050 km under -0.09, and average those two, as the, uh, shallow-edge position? 1035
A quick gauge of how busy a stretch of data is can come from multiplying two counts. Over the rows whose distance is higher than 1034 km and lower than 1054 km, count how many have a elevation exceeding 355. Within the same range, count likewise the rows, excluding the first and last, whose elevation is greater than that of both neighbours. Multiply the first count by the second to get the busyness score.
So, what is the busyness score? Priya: 30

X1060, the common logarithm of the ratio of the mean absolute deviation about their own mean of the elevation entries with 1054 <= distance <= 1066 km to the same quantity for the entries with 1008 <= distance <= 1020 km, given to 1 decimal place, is 0.4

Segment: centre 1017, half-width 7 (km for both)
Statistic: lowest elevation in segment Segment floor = 353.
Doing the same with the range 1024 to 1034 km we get 380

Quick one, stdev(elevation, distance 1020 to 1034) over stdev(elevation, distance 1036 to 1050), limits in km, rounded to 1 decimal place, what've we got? 1.1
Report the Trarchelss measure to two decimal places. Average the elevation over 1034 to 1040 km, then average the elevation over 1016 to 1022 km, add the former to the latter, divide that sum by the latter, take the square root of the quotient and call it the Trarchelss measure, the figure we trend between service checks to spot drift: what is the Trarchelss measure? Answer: 1.48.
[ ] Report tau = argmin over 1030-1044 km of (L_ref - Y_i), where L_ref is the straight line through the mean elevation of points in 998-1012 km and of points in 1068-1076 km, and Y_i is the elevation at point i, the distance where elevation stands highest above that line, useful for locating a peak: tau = 1041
